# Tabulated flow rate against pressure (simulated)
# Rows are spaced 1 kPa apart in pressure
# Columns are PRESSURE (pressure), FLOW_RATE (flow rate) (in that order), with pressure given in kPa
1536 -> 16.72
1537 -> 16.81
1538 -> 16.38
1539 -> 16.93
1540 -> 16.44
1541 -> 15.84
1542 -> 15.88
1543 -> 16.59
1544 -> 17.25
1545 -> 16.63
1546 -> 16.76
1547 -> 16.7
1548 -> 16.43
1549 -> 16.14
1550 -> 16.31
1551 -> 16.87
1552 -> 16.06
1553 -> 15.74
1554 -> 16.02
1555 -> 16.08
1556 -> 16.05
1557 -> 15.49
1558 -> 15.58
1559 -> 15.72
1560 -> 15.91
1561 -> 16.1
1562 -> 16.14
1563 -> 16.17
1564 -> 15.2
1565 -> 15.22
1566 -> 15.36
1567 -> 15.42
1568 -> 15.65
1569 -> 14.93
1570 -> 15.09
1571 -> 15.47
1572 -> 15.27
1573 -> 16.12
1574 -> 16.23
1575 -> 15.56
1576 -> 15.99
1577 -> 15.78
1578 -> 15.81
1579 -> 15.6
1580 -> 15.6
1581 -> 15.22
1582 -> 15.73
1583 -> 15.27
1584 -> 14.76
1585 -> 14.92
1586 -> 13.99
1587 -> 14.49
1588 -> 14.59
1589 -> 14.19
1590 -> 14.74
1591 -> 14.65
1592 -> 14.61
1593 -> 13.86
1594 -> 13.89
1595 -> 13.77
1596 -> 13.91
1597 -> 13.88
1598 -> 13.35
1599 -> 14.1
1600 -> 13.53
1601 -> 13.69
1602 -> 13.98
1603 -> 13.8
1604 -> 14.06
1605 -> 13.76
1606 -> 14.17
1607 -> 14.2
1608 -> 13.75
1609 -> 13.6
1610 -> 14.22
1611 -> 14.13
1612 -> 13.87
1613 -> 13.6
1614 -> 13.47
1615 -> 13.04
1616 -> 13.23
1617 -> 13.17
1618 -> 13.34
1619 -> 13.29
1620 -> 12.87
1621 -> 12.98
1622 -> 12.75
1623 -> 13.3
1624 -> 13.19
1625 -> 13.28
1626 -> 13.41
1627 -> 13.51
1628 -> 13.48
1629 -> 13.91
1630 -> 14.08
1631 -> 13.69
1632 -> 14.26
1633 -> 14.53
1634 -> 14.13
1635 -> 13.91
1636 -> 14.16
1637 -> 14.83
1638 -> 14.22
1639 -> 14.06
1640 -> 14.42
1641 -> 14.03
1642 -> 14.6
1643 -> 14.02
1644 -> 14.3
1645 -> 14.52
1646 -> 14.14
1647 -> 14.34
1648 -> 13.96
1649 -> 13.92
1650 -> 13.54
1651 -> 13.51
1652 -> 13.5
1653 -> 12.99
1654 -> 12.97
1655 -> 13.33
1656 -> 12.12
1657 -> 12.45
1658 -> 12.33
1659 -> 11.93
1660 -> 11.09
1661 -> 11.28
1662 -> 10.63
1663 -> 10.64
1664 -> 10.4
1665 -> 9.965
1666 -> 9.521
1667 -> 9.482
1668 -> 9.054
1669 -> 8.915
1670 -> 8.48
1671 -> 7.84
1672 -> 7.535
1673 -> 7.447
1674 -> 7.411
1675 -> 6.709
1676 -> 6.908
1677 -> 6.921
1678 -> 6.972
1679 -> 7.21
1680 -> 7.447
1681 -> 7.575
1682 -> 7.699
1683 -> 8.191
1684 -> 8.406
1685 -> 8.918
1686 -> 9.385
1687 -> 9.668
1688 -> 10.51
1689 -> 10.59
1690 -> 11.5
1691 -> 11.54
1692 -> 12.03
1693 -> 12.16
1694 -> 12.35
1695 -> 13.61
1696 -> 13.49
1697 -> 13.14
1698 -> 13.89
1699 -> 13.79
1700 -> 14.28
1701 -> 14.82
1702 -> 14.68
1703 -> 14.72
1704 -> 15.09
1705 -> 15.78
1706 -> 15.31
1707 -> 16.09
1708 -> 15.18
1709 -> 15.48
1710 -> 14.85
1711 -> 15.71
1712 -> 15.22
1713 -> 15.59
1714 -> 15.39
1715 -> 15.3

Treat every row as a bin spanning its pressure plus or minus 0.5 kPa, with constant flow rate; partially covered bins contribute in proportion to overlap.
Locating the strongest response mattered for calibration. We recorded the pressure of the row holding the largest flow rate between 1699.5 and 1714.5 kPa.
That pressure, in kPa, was 1707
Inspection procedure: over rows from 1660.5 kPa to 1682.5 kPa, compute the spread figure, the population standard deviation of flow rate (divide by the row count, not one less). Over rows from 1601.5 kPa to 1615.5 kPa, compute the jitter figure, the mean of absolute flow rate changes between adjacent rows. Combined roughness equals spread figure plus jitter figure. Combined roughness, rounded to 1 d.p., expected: 1.7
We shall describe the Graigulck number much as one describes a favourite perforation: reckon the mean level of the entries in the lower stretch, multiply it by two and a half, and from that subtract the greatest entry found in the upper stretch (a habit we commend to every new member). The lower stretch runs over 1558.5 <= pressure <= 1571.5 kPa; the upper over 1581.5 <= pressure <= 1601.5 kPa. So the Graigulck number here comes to 23.2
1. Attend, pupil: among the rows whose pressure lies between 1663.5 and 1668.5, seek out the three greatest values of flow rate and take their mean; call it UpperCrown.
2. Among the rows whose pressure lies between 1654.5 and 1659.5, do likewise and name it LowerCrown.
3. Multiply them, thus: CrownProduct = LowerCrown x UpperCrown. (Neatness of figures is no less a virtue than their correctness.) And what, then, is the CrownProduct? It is 127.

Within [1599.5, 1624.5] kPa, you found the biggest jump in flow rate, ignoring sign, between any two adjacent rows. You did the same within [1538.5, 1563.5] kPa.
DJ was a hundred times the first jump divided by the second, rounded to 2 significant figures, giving 77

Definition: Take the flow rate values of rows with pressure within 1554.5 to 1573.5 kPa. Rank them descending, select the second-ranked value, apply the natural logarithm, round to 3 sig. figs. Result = 2.78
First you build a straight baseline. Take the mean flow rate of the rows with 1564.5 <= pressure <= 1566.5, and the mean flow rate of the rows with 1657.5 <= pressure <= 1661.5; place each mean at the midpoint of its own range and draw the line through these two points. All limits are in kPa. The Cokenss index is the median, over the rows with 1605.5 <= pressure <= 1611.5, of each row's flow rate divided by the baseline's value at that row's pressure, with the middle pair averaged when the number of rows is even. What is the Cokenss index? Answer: 1.03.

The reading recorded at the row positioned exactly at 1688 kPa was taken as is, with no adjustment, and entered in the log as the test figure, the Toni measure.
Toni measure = 10.51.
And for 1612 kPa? 13.87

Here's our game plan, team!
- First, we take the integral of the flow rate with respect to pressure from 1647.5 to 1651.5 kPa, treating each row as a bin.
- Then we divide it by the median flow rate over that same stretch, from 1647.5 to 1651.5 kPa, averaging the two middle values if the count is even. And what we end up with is 4.00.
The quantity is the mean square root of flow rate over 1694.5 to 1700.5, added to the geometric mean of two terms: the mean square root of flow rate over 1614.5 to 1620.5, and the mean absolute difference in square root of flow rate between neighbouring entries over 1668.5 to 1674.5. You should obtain 4.14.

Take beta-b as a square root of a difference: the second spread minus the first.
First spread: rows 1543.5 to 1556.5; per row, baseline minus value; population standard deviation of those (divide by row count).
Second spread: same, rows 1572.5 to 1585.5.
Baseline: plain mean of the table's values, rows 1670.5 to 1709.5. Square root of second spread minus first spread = 0.11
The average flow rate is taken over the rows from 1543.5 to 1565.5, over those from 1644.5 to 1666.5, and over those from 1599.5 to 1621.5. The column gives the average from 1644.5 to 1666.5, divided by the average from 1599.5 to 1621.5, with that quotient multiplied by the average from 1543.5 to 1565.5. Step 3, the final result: 14.7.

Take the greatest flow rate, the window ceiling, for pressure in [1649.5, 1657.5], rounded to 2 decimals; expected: 13.54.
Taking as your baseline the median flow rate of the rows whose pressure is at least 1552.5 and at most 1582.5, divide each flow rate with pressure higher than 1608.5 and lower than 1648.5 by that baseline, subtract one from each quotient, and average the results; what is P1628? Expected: -0.12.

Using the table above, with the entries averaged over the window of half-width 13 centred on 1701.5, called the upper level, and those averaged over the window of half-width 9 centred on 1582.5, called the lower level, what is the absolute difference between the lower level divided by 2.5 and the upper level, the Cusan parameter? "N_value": 8.0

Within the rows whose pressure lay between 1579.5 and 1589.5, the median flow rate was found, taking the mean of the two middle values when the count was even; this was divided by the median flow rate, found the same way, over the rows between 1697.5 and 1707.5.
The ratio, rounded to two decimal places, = 1.00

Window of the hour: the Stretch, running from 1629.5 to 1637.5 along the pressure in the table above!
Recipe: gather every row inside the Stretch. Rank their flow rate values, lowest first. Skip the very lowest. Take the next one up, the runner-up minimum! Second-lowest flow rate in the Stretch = 13.91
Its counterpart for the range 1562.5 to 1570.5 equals 15.09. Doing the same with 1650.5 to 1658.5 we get 12.33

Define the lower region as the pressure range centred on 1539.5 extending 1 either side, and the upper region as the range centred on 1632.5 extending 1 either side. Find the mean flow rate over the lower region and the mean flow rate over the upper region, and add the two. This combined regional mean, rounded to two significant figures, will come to 31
